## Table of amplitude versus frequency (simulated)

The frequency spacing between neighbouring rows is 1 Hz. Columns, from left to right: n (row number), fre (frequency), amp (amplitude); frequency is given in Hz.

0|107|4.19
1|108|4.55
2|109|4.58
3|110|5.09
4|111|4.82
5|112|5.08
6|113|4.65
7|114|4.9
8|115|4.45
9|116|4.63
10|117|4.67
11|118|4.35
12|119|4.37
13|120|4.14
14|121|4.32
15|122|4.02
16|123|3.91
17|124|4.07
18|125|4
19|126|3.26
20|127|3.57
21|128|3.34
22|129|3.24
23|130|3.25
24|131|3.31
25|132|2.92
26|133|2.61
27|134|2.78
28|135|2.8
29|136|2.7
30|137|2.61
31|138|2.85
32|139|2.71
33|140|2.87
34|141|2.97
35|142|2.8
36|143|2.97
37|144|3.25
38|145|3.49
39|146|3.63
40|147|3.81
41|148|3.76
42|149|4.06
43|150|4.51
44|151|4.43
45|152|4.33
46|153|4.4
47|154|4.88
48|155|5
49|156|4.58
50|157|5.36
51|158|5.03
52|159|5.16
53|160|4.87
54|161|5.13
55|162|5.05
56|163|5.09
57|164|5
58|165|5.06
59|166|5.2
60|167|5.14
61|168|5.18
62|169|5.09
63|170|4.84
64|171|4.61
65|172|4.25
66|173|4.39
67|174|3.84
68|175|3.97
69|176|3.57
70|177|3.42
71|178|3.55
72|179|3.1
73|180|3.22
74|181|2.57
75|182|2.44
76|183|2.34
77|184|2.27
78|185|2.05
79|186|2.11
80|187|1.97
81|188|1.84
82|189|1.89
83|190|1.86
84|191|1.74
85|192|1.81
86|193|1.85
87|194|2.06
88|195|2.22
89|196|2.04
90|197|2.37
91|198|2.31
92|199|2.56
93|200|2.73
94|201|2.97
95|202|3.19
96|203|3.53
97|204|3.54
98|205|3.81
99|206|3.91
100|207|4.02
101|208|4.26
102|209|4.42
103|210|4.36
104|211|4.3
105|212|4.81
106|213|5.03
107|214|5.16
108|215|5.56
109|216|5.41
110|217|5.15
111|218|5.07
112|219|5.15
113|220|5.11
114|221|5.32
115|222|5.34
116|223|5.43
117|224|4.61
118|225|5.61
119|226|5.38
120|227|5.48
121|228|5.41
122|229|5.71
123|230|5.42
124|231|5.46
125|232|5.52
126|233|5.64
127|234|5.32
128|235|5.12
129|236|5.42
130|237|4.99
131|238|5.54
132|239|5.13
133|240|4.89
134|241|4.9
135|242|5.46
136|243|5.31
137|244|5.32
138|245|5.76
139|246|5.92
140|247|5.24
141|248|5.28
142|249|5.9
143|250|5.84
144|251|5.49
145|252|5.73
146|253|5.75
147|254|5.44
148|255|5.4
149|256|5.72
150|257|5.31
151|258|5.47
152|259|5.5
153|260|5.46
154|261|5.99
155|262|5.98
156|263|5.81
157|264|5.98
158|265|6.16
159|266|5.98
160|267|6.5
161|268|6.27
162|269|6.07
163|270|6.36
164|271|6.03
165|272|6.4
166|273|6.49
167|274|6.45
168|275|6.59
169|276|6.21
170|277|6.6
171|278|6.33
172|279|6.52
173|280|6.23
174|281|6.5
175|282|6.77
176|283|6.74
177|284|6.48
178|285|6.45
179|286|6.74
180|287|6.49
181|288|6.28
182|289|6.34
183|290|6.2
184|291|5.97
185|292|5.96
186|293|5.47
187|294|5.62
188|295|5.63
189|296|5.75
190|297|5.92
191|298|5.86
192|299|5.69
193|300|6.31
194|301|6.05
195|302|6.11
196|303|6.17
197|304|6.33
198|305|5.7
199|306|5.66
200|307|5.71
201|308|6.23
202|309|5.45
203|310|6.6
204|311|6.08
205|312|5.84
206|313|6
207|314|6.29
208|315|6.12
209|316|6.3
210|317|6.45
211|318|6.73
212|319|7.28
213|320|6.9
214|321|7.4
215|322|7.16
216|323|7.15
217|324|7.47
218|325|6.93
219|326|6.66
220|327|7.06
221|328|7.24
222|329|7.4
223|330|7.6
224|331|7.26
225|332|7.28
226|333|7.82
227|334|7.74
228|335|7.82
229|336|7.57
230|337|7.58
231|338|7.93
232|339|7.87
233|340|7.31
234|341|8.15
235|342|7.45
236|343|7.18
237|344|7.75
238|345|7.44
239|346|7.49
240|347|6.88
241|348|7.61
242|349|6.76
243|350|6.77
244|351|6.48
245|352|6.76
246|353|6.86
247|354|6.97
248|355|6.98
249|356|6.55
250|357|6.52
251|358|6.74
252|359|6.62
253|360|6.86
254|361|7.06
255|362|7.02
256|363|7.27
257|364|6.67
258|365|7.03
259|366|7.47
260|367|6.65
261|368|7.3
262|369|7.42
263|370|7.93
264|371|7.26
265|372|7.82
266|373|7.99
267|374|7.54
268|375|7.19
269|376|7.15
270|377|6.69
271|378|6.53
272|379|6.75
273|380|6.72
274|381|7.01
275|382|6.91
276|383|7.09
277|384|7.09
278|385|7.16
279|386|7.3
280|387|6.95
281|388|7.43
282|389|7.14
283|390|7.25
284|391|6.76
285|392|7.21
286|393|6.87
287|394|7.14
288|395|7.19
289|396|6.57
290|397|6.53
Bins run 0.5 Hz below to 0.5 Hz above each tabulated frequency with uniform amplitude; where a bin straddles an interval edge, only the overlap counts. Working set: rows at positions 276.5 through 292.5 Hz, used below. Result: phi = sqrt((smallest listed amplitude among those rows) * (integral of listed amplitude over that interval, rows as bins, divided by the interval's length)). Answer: 6.2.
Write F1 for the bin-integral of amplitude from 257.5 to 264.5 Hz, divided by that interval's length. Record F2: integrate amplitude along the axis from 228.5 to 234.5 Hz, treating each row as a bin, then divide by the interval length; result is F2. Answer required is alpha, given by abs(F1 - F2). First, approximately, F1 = 5.7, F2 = 5.5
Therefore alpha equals 0.2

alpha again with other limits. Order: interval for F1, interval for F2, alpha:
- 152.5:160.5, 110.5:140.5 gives 1.2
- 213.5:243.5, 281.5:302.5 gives 0.8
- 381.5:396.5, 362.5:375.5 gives 0.3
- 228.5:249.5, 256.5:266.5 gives 0.4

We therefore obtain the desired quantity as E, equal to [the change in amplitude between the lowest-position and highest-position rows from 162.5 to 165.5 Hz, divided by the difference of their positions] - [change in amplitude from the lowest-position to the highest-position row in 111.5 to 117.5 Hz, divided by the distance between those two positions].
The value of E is 0.07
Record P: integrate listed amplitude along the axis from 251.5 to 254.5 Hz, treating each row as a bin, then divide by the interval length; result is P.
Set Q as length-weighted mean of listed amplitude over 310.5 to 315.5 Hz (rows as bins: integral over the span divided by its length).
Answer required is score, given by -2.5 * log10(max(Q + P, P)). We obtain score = -2.67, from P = 5.6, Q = 6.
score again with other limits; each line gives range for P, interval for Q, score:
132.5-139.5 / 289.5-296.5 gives -2.33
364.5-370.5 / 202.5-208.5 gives -2.62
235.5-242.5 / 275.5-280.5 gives -2.66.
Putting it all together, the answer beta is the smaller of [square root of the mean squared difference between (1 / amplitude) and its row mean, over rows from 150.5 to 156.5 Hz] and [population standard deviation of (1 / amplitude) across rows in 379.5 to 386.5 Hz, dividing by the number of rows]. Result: 0.0035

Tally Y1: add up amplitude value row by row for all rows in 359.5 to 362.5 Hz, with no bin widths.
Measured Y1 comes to 21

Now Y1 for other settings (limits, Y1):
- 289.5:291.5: 12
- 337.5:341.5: 31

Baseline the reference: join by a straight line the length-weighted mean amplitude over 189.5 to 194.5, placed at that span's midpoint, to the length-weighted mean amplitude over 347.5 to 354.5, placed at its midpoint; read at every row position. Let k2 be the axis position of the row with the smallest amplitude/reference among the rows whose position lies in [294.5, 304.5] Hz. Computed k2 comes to 299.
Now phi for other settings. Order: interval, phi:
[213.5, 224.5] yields 4.9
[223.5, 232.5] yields 5.0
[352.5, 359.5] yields 6.6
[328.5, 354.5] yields 6.9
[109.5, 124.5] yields 4.2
